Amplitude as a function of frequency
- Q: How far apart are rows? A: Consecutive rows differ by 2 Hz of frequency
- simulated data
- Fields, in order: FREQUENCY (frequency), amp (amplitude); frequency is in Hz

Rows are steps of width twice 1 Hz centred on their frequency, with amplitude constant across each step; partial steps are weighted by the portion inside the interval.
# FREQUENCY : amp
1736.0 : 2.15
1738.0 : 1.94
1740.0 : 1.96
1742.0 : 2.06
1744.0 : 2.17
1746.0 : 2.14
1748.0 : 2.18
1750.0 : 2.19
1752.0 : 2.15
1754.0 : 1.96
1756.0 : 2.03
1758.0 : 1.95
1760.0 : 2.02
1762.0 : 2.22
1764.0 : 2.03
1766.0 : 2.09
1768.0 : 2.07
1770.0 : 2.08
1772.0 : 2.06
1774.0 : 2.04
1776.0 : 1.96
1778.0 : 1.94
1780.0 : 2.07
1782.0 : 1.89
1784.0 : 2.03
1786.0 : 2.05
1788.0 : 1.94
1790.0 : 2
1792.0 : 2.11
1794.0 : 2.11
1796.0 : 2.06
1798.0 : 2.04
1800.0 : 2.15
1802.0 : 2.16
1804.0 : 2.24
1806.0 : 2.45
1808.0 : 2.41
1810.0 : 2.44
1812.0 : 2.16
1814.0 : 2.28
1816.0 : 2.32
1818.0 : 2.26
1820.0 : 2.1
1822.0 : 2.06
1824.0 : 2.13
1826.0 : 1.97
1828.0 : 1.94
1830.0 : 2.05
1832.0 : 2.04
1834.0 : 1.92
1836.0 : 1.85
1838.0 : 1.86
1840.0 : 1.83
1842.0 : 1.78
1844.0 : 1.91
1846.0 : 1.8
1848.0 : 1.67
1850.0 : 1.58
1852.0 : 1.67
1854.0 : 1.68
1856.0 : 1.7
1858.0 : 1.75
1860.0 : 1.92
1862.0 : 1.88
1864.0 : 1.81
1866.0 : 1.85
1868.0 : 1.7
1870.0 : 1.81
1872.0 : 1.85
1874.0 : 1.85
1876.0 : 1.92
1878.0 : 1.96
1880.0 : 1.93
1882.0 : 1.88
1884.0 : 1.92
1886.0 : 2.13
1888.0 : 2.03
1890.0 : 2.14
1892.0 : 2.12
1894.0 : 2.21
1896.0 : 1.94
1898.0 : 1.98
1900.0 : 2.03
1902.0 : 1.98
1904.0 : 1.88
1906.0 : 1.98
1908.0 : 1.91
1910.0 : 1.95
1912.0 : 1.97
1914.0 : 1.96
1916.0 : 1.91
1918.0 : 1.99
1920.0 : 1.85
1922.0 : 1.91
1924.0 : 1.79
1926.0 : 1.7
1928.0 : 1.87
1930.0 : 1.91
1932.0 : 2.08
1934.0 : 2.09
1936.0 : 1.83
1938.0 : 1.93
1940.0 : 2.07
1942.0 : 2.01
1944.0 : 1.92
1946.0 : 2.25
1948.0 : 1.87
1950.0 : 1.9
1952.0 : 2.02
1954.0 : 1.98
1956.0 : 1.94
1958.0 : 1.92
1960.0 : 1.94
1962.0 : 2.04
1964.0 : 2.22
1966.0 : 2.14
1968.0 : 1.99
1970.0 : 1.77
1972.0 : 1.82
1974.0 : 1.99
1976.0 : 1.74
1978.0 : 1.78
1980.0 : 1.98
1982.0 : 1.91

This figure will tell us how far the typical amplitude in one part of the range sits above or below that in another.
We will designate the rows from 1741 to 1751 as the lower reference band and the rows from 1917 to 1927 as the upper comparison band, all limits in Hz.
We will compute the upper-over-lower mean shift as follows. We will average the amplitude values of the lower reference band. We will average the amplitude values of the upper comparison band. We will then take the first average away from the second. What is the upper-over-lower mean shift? -0.30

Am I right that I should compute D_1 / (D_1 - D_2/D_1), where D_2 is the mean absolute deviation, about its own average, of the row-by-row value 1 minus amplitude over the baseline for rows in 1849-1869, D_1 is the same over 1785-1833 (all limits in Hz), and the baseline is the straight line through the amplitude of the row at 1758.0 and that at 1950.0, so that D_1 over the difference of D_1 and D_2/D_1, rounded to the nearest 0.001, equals -0.088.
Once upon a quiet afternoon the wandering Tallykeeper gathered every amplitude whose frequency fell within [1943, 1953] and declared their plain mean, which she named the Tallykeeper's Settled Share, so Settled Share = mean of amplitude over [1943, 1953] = 1.99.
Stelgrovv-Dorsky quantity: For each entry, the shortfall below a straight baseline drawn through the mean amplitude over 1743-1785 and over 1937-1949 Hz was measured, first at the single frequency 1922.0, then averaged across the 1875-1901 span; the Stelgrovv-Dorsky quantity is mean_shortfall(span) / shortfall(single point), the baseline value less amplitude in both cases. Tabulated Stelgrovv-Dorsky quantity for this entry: 0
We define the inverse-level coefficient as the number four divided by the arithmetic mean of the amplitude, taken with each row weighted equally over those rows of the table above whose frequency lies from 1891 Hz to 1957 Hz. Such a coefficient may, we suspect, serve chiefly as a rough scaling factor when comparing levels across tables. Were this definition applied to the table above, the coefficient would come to 2.04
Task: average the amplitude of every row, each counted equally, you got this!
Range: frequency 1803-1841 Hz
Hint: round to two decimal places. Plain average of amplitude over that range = 2.12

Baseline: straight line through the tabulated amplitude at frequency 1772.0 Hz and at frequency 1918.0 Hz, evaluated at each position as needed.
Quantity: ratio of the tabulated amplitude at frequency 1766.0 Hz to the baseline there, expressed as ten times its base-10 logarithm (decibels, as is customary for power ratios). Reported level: 0.1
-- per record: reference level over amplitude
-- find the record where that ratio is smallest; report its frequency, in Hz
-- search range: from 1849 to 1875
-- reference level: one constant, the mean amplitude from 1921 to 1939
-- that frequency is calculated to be 1860.0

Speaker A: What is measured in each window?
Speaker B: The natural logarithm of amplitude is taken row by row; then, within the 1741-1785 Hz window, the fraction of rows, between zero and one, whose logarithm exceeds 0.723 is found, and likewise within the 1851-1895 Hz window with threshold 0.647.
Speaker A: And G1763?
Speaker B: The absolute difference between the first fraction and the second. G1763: 0.0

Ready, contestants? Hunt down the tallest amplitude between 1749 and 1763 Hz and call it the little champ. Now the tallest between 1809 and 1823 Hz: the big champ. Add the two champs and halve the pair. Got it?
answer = 2.33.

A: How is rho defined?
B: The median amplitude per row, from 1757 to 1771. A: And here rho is 2.07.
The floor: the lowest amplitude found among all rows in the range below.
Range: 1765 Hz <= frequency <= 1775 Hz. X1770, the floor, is 2.04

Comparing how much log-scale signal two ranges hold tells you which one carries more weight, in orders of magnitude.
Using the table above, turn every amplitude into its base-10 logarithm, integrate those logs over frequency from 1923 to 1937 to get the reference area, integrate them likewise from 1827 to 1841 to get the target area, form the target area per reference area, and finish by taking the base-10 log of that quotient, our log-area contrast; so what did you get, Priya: 0.01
